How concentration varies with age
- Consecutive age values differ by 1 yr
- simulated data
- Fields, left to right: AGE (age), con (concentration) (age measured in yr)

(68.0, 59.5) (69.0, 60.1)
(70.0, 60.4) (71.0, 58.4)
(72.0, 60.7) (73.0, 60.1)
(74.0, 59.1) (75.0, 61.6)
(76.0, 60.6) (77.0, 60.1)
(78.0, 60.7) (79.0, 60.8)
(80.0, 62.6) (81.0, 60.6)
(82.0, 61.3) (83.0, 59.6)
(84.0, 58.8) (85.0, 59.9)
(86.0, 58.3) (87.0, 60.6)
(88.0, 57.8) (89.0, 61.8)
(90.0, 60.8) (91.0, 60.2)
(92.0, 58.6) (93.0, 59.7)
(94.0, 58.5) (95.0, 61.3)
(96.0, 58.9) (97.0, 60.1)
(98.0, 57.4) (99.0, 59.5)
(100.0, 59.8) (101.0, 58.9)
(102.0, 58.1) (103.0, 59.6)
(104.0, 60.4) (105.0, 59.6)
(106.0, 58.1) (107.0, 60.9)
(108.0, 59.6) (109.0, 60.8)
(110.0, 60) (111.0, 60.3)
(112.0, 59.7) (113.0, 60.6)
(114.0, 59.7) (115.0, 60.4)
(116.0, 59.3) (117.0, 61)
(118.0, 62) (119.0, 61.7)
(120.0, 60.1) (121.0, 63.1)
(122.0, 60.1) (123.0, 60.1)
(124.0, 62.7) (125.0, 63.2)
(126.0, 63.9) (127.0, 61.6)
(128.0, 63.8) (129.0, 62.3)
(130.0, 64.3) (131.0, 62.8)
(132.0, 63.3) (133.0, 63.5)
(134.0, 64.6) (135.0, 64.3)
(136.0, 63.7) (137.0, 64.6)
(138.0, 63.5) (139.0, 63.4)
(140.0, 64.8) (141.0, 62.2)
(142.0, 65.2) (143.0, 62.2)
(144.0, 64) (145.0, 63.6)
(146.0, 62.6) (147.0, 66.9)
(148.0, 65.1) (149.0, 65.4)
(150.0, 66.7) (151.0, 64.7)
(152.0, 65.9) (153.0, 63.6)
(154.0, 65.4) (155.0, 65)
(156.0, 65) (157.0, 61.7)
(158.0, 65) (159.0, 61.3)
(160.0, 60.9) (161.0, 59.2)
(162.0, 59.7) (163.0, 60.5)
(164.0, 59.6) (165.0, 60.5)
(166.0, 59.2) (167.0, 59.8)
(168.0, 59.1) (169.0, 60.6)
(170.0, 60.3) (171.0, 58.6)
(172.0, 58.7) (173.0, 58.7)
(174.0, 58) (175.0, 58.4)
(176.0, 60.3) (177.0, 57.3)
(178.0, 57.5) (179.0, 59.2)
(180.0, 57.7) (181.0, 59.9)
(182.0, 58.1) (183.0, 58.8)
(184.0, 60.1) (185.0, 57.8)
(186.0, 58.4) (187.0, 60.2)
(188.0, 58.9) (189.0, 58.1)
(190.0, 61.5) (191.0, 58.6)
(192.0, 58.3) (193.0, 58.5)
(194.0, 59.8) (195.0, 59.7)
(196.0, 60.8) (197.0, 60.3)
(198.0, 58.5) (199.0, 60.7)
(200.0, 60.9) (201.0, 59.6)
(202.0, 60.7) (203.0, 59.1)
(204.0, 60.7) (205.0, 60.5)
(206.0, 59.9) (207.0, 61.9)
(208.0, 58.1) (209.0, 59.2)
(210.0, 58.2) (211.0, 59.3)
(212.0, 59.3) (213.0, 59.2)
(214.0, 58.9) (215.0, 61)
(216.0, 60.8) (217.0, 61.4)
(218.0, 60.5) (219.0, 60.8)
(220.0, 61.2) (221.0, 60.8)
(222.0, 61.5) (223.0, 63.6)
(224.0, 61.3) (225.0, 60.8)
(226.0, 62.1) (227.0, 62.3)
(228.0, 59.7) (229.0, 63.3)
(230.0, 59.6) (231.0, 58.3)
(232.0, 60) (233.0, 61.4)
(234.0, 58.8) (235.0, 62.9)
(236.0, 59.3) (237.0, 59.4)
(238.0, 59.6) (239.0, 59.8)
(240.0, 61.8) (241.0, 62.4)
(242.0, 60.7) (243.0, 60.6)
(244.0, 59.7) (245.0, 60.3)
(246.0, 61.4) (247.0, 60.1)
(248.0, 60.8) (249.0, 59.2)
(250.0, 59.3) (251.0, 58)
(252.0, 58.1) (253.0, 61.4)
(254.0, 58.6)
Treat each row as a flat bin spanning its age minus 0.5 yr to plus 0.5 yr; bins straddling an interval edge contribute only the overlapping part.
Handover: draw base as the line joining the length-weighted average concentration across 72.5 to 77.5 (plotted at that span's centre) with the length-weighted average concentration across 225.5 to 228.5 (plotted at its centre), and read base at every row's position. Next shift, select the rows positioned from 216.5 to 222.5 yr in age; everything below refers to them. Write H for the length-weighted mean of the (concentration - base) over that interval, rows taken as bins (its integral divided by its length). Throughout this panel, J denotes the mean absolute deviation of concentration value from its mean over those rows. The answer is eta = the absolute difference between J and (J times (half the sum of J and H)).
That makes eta 0.3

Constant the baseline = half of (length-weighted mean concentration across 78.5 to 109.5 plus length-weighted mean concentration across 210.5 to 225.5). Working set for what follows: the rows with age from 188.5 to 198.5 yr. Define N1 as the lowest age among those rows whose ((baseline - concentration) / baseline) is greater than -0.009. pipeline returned 189.0 yr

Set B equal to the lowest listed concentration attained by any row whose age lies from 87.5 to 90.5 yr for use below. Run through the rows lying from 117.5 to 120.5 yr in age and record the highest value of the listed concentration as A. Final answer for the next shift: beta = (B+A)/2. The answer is 59.9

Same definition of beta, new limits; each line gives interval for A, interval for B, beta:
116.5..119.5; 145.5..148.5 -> 62.3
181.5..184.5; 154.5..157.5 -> 60.9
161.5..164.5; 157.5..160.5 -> 60.7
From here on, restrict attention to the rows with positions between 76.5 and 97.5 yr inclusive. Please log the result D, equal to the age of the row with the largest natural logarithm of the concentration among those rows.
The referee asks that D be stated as 80.0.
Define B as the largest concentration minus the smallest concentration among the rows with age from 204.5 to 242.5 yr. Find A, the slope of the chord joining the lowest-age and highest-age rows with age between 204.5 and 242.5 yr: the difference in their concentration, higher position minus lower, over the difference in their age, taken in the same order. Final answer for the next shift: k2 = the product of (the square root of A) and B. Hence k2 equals 0.4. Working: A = 0.005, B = 5.5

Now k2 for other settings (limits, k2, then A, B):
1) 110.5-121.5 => 2.0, 0.280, 3.8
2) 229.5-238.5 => 0.0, 0.000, 4.6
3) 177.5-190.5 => 2.3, 0.333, 4.0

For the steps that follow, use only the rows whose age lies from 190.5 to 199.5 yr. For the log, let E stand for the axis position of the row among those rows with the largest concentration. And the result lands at 196.0 yr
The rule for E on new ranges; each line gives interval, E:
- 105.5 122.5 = 121.0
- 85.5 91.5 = 89.0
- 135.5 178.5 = 147.0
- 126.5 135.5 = 134.0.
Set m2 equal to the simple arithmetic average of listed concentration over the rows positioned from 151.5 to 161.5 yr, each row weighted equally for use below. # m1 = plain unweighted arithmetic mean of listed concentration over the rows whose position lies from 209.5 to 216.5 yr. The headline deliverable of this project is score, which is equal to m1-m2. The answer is -3.8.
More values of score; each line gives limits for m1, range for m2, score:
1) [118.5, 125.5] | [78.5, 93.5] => 1.5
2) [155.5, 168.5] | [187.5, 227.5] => 0.7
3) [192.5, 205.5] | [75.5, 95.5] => -0.1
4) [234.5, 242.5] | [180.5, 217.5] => 1.1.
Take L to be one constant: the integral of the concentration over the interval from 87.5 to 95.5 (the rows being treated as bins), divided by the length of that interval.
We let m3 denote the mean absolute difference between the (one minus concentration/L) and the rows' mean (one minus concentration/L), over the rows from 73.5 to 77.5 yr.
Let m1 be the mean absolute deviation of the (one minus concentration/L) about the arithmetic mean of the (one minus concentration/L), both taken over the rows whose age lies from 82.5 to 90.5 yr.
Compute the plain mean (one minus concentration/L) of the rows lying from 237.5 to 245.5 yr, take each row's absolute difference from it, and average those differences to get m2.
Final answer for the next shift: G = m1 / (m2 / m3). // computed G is 0.018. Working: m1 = 0.018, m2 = 0.013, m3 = 0.0125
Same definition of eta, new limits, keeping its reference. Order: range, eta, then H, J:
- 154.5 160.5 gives 2.0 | 2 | 1.85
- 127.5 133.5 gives 0.3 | 3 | 0.53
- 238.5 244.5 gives 0.8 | -1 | 0.84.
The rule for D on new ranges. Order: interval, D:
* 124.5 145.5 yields 142.0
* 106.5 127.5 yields 126.0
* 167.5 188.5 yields 169.0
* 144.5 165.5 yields 147.0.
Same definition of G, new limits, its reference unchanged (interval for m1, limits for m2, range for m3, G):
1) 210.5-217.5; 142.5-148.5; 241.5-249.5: 0.006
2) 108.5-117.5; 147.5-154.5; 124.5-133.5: 0.007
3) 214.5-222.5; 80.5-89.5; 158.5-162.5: 0.003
